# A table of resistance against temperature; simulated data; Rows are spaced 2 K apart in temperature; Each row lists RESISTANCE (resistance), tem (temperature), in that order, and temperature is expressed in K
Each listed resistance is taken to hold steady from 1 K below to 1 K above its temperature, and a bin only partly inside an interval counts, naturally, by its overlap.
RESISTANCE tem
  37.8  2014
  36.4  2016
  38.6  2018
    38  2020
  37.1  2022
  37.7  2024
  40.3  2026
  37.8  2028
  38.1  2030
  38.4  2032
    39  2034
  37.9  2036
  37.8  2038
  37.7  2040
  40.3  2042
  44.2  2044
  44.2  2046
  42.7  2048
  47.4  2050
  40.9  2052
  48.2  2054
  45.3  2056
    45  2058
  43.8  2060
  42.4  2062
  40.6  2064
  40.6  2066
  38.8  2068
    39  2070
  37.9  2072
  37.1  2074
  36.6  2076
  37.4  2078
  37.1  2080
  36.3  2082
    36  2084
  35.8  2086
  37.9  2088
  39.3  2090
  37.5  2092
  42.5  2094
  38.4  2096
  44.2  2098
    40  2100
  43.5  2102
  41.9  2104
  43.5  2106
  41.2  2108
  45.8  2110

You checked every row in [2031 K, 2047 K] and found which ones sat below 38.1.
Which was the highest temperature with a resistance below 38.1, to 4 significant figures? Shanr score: 2040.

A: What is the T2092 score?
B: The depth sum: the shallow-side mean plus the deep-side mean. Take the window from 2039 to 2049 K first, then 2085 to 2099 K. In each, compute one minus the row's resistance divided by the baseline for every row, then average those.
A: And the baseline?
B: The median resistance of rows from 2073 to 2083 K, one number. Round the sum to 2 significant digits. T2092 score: -0.19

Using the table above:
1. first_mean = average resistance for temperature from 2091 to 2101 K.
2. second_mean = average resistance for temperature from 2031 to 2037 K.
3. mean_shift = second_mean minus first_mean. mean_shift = -2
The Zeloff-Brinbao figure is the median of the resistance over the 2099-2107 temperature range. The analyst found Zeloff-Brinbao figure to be 43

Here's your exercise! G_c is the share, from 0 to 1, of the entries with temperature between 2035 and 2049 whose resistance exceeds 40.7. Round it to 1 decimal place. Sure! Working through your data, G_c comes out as 0.4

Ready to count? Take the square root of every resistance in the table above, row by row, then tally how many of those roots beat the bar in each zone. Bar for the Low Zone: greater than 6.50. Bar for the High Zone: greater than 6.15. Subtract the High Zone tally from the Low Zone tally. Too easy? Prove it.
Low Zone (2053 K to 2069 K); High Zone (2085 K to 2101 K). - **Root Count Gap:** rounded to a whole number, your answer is -1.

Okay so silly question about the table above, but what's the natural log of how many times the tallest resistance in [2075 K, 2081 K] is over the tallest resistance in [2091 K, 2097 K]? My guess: -0.128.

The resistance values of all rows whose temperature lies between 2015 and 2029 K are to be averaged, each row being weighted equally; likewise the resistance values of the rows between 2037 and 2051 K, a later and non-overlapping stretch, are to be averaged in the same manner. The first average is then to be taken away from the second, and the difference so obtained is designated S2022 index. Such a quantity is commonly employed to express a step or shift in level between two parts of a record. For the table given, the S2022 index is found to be 4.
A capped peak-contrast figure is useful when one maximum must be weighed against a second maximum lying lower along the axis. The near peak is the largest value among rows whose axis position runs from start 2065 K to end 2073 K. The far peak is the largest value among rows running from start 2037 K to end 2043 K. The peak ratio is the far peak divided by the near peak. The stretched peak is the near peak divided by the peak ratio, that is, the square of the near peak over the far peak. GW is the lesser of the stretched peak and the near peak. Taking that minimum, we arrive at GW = 41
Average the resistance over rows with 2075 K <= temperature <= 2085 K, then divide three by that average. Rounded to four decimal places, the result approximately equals 0.0818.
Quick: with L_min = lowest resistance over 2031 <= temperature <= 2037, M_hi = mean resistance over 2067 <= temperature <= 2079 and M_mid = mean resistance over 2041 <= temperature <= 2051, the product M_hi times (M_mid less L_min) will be 222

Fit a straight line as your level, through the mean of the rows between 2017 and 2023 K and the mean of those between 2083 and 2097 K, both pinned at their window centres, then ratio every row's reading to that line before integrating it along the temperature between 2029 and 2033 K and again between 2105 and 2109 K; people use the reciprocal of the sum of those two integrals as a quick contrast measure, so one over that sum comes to 0.118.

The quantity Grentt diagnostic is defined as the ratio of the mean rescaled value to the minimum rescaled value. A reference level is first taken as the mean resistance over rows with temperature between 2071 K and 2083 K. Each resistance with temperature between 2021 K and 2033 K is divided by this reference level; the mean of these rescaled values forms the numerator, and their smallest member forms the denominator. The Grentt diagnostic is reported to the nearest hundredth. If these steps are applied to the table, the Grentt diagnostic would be 1.03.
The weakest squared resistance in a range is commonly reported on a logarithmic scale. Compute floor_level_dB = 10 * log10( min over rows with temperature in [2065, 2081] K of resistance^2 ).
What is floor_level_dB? 31.3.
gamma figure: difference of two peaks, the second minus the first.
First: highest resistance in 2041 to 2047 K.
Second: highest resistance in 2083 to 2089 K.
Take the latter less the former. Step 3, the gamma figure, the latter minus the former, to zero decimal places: -6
